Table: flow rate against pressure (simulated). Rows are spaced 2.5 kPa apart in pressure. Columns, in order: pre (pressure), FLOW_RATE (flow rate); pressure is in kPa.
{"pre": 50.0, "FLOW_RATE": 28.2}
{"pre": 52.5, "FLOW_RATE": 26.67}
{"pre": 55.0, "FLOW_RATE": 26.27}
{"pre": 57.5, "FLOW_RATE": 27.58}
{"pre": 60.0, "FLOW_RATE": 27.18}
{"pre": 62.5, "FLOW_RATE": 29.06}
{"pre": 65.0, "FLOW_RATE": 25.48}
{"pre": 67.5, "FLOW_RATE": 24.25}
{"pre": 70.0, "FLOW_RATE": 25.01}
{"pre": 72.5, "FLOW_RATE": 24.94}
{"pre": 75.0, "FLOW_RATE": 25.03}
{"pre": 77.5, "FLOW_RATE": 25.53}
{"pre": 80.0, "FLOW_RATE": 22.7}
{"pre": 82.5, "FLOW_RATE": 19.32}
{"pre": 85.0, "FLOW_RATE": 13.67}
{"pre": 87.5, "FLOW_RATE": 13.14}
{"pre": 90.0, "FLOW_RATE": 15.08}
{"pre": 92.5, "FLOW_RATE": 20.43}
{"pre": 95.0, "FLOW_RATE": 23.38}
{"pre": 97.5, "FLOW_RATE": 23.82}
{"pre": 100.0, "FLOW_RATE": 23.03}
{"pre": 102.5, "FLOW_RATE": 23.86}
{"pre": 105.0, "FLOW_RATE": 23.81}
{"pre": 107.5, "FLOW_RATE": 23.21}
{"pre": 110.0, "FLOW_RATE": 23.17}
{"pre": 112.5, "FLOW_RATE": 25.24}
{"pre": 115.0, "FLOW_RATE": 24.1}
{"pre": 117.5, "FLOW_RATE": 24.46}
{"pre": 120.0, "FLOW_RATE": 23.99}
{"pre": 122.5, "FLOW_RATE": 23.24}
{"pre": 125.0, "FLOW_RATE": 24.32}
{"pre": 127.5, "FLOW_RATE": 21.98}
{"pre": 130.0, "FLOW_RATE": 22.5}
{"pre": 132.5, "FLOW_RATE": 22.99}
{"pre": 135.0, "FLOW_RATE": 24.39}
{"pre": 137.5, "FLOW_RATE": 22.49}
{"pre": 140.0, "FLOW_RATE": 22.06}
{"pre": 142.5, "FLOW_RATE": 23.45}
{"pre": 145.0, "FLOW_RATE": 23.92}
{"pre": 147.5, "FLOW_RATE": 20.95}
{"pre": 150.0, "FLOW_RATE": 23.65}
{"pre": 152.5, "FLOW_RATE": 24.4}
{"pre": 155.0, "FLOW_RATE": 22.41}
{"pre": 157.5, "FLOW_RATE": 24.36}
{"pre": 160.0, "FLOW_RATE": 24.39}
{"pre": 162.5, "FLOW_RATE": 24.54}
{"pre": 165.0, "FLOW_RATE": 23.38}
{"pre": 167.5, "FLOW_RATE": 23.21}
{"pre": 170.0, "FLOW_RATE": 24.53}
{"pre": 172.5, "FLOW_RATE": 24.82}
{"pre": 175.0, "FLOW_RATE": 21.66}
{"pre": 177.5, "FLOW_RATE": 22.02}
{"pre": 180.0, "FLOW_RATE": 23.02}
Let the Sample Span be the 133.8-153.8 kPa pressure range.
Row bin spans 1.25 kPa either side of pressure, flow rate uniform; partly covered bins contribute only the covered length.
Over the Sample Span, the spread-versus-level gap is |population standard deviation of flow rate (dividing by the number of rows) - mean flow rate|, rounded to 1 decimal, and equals 22.0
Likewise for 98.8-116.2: 23.1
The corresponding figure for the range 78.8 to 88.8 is 13.2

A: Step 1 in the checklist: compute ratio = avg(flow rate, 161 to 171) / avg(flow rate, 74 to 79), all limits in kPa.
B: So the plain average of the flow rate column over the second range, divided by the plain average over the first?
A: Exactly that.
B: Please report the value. 0.95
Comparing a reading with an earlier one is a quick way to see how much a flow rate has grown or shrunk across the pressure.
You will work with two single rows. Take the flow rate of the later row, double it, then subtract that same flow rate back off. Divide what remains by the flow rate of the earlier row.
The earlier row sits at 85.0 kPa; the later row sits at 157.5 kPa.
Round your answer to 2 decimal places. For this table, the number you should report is 1.78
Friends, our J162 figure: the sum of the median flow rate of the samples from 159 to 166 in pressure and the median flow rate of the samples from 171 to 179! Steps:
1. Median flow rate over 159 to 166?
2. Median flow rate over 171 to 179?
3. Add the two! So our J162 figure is 46.4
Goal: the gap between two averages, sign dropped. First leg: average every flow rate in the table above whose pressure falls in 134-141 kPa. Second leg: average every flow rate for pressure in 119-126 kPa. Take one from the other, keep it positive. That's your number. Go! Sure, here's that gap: 0.9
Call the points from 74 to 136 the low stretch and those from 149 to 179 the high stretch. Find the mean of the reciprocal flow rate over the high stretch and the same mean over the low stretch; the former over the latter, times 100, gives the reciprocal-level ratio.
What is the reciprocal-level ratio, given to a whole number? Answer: 91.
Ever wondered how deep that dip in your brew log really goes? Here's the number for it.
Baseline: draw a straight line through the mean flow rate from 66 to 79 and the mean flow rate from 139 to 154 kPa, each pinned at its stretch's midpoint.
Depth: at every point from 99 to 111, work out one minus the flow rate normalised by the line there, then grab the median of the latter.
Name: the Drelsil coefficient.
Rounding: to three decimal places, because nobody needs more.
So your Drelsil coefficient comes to 0.034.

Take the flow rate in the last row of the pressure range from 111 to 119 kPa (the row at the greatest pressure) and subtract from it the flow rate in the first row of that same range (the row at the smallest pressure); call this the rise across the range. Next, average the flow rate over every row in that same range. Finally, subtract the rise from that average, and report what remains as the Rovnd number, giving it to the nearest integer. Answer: 25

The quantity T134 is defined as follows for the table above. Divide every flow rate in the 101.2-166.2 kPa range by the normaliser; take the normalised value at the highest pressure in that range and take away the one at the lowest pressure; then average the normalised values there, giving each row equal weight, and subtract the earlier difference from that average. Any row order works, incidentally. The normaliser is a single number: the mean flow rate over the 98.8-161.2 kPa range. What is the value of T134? 1.02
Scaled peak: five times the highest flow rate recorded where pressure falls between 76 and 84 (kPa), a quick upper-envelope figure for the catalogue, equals 128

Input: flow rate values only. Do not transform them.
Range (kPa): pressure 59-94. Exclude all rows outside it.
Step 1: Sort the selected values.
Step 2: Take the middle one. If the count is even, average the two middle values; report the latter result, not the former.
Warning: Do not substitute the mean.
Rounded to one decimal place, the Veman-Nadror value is 24.6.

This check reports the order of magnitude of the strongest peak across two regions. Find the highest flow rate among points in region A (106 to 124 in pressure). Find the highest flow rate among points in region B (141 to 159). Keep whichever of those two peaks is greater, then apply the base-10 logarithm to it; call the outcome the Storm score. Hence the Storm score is 1.40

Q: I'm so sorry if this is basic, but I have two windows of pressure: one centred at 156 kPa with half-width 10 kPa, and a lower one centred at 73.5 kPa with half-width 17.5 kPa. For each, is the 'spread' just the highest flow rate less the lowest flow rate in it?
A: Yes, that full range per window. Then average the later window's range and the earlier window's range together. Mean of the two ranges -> 9.8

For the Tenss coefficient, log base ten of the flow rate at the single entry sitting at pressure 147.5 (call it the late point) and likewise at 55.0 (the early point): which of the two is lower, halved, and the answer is 0.661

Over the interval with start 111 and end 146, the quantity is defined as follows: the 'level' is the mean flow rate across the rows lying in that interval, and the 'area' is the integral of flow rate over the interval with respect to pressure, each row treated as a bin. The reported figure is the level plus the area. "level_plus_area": 846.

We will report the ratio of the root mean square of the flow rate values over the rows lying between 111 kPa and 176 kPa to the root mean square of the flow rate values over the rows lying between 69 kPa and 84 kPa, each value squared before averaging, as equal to 0.99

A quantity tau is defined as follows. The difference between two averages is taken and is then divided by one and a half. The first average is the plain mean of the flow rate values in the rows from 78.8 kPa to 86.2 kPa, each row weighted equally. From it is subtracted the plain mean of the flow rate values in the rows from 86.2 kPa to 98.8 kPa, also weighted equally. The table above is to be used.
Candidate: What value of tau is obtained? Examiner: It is -0.40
